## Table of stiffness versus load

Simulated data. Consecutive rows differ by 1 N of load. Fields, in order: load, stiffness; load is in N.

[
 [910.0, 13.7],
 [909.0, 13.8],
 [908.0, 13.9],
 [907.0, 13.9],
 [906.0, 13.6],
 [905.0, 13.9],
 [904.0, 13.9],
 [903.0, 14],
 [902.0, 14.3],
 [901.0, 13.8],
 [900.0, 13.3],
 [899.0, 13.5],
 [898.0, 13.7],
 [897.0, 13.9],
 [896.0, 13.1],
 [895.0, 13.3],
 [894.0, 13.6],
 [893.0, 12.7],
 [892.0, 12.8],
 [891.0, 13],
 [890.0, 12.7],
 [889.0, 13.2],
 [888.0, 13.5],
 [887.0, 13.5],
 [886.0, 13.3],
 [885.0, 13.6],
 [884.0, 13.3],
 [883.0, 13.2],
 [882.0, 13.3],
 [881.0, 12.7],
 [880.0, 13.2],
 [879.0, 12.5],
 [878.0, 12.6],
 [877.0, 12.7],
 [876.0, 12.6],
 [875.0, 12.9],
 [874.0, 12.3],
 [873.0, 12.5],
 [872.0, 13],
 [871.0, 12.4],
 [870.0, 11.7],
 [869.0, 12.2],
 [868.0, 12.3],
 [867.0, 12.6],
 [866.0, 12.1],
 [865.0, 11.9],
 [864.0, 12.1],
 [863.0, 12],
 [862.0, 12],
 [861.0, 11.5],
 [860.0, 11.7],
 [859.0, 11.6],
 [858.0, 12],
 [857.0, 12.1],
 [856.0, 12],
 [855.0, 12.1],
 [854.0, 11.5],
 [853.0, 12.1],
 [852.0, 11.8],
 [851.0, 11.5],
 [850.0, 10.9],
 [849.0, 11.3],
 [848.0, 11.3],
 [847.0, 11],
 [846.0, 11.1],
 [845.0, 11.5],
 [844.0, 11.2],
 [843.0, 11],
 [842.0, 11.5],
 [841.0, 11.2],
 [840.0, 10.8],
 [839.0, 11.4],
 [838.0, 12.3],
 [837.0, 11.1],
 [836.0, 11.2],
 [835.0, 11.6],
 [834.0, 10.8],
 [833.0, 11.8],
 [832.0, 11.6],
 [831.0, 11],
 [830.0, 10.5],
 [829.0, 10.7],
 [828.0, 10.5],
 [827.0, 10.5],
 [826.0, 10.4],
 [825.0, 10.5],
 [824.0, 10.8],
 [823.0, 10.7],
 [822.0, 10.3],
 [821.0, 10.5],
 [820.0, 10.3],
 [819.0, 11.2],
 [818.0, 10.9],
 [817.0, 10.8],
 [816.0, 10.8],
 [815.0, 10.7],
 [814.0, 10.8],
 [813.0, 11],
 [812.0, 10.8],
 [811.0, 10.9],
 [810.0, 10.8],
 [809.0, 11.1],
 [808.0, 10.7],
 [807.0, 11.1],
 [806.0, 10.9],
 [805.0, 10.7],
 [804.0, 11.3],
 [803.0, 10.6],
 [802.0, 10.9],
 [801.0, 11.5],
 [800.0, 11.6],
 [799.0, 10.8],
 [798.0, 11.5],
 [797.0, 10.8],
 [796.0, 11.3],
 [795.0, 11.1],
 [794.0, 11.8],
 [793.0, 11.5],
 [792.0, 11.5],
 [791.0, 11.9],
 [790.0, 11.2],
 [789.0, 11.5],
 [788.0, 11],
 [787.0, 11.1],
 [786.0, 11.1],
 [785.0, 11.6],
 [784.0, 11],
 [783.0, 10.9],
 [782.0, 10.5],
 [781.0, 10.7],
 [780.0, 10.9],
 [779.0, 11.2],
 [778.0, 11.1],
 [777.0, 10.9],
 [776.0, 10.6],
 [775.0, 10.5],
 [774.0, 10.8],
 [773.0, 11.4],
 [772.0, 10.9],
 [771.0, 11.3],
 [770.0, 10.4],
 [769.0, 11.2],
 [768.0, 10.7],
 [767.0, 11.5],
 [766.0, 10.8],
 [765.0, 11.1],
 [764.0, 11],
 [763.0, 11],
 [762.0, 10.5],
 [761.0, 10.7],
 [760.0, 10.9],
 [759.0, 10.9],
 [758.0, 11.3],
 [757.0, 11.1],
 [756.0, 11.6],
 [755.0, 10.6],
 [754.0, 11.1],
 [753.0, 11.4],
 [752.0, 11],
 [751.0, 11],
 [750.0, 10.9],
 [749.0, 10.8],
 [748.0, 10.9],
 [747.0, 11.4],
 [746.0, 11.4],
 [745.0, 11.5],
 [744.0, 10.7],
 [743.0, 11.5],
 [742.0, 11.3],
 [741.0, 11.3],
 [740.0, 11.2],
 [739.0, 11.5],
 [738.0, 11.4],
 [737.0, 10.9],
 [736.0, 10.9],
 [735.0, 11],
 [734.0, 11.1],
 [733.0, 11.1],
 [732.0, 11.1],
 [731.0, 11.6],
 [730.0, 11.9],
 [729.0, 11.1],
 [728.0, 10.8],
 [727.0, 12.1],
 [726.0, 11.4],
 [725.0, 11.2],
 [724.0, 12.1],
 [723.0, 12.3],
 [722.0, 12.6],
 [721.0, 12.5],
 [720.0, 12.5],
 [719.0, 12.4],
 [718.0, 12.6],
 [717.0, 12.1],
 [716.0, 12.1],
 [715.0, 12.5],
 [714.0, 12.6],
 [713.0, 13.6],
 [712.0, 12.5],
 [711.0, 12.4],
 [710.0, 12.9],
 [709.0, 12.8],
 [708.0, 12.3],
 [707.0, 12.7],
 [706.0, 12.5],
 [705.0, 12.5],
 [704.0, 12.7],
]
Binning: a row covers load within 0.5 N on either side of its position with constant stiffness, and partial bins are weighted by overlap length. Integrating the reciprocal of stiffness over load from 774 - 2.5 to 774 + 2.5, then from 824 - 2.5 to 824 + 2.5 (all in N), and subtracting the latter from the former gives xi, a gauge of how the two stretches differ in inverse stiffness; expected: -0.013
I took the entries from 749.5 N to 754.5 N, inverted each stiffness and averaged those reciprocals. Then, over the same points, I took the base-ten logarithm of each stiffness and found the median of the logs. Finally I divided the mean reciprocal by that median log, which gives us 0.0867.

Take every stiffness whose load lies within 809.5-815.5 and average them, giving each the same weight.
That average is 10.8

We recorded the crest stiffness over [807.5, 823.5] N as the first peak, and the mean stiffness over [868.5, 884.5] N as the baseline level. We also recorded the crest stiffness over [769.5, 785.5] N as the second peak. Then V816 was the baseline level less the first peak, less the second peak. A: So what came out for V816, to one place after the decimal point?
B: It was -10.1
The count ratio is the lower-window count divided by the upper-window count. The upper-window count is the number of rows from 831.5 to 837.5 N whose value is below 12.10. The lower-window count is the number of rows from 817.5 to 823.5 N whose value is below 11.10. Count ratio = 0.8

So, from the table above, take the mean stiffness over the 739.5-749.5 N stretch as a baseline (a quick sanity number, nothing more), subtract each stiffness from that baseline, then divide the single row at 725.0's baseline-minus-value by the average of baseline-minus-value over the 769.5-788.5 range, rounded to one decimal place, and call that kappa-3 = 0.0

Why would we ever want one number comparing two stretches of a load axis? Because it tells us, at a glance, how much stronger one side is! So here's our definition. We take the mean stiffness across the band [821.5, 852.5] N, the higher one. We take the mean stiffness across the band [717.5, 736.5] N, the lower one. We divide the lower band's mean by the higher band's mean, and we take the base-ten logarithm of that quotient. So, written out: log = 0.023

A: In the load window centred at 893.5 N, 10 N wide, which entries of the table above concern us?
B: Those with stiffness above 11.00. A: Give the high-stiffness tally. 10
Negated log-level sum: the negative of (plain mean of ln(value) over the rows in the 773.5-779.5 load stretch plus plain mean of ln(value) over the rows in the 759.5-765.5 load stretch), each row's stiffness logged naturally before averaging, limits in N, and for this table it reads -4.77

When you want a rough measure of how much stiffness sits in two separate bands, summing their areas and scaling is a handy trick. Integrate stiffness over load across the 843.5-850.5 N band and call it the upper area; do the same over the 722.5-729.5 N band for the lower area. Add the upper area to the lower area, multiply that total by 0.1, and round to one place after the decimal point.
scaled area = 15.9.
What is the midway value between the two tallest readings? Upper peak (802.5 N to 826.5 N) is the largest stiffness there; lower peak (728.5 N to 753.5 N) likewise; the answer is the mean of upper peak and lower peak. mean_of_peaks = 11.6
